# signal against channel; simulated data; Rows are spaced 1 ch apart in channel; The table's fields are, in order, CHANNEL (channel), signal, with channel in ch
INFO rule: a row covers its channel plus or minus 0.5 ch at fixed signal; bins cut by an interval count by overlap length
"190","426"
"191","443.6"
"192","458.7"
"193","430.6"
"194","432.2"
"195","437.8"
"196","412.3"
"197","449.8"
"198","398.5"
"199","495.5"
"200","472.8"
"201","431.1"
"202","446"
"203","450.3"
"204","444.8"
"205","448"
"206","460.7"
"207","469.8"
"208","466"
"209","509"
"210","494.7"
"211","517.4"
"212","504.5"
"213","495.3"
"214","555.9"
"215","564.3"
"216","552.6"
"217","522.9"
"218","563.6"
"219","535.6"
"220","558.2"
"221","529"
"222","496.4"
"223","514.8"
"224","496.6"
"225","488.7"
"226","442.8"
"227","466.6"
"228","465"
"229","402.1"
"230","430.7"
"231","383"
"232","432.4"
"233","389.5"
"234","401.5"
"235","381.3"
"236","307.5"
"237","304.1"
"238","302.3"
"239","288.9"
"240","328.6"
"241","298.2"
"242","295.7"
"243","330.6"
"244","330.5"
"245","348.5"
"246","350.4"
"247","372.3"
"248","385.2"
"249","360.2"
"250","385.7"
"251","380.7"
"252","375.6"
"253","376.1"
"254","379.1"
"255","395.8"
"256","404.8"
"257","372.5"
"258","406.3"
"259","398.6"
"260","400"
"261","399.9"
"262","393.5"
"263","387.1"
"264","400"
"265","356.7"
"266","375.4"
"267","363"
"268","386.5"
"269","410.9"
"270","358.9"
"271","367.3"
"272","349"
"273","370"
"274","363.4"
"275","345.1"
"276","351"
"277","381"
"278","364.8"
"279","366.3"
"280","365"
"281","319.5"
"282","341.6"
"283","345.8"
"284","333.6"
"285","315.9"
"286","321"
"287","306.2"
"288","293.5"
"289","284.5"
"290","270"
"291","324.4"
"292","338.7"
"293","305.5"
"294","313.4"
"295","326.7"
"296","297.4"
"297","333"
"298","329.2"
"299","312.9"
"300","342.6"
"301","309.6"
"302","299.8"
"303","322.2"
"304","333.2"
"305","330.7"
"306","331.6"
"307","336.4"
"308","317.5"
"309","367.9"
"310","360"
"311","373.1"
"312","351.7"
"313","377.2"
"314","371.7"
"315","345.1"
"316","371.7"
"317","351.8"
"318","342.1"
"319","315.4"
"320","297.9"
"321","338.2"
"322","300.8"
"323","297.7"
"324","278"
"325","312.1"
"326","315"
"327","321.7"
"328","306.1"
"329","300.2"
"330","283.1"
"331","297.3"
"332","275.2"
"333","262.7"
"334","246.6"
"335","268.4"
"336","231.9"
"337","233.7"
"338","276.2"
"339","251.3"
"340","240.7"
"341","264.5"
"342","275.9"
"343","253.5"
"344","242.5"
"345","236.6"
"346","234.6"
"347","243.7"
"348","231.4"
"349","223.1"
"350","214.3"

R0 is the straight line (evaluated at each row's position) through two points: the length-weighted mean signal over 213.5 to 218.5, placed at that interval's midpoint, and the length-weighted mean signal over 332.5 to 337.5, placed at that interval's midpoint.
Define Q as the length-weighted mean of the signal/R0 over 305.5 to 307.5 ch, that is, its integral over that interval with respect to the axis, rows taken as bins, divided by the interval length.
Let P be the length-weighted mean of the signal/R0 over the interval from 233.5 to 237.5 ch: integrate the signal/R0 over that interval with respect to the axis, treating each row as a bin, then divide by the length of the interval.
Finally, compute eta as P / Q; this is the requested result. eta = 0.67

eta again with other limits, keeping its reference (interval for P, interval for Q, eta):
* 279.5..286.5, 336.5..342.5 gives 0.81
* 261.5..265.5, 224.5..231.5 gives 1.06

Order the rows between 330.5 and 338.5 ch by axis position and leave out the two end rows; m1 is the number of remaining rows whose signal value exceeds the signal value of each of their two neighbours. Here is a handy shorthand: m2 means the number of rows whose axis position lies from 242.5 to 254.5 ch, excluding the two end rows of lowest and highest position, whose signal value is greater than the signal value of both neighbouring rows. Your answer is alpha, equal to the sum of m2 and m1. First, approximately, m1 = 1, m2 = 2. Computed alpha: 3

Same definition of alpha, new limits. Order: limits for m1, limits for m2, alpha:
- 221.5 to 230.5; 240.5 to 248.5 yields 3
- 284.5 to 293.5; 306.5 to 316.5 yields 5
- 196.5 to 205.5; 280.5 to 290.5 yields 4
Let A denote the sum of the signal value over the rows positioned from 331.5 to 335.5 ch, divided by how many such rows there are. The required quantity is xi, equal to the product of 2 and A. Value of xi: 526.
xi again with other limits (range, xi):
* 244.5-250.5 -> 734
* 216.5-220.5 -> 1090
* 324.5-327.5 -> 633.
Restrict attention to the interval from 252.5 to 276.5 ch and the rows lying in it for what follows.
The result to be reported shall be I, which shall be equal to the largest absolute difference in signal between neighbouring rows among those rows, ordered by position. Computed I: 52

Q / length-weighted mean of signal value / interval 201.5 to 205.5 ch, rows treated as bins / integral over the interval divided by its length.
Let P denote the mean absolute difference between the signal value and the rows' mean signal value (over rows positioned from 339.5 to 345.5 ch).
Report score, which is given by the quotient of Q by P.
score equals 36.2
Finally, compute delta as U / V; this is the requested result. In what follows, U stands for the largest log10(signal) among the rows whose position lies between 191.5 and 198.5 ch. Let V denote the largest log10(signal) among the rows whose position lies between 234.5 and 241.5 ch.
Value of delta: 1.03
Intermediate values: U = 2.66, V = 2.58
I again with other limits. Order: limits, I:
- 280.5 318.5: 54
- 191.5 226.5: 97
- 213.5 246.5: 74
